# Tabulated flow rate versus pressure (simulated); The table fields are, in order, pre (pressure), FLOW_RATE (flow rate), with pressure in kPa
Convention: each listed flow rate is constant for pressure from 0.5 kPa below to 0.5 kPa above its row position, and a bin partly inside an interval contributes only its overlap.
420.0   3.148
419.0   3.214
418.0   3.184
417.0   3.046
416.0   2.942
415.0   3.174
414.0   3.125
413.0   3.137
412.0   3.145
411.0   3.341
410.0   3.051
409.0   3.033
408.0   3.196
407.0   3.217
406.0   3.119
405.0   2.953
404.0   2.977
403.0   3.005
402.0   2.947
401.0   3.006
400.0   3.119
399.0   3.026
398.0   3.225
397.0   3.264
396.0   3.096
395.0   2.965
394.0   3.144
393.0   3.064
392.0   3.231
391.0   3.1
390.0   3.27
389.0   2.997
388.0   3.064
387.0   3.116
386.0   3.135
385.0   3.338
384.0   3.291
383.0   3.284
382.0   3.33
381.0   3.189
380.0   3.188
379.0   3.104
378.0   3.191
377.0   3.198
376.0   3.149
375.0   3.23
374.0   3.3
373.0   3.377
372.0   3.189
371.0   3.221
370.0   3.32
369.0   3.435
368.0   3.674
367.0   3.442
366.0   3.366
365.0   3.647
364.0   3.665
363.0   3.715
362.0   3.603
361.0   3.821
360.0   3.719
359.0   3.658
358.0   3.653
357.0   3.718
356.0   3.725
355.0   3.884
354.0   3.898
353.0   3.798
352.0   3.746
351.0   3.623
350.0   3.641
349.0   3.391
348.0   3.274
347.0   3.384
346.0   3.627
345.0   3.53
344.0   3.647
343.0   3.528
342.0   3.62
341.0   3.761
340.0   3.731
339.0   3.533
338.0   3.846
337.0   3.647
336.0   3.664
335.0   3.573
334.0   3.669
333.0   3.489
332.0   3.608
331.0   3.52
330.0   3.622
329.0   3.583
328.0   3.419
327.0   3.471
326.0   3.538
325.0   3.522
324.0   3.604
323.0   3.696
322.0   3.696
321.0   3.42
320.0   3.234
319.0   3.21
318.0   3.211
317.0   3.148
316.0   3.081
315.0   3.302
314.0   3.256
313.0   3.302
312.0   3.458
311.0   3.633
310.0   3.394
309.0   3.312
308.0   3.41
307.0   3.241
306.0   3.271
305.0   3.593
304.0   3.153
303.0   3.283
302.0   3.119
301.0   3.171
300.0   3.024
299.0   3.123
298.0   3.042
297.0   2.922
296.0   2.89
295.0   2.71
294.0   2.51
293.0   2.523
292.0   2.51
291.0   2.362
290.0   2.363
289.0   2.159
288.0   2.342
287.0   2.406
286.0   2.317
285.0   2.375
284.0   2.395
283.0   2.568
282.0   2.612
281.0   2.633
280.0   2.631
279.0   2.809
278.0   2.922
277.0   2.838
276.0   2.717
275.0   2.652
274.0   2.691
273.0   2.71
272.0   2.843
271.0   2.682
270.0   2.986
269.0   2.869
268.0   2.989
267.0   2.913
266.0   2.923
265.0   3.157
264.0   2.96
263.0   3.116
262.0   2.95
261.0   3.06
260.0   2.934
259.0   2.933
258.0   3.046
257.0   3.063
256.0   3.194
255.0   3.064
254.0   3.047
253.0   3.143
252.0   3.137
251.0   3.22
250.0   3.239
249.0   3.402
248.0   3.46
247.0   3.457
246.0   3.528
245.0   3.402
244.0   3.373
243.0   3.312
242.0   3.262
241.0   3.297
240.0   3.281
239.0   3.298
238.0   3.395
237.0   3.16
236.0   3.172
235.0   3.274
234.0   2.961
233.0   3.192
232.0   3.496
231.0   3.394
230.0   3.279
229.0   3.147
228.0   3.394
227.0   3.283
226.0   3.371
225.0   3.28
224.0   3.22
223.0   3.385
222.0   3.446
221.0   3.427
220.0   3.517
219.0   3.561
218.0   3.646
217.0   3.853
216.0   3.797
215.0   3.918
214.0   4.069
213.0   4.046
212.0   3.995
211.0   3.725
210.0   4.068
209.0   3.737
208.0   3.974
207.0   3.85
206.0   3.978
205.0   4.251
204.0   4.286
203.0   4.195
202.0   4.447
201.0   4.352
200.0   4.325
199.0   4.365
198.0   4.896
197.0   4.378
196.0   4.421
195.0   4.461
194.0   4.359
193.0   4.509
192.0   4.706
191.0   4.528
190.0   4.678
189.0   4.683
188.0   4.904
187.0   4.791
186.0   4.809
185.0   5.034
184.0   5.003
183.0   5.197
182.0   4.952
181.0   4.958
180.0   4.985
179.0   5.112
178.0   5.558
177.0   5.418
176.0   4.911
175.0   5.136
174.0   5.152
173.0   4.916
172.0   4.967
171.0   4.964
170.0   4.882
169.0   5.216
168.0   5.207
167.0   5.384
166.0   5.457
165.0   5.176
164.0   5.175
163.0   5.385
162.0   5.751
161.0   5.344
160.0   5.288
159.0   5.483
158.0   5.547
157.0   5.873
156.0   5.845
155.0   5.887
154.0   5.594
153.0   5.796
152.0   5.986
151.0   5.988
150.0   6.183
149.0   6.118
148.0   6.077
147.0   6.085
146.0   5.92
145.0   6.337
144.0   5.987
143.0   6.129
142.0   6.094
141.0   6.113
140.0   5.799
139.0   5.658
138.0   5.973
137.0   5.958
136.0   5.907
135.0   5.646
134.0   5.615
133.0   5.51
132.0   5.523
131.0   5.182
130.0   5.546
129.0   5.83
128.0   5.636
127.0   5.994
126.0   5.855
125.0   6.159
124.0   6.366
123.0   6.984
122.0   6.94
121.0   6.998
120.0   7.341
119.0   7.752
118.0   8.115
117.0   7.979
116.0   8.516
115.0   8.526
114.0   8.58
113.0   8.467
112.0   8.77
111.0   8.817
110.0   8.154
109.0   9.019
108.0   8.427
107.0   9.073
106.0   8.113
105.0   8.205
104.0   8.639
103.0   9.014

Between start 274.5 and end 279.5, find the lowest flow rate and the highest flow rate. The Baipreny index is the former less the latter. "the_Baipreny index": -0.270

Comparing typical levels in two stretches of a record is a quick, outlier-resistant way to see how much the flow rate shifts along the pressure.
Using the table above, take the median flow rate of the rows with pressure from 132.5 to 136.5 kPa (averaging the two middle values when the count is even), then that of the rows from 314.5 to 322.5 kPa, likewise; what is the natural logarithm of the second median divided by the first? -0.558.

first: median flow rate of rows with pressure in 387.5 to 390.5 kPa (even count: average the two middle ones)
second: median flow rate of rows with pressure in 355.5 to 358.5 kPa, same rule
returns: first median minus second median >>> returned -0.65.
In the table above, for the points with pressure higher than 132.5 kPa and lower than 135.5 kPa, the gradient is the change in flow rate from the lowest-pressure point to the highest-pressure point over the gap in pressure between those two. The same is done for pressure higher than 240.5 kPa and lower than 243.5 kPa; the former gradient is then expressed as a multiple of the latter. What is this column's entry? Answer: 9.1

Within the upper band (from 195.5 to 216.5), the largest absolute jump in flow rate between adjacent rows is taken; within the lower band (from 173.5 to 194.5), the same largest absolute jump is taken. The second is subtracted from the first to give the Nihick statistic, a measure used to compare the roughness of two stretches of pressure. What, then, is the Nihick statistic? 0.0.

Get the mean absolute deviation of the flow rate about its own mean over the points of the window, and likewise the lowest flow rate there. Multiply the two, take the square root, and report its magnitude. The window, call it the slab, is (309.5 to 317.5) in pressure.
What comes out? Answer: 0.63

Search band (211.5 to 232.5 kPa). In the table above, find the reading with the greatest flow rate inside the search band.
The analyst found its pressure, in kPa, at 214.0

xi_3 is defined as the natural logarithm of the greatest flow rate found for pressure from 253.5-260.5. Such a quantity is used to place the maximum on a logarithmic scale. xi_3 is 1.2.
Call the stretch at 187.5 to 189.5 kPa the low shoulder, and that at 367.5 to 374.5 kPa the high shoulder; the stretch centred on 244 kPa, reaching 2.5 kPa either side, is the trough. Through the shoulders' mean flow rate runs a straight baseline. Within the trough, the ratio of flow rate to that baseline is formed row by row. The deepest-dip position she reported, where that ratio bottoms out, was 242.0 kPa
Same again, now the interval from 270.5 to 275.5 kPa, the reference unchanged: 275.0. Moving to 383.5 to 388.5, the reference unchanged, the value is 388.0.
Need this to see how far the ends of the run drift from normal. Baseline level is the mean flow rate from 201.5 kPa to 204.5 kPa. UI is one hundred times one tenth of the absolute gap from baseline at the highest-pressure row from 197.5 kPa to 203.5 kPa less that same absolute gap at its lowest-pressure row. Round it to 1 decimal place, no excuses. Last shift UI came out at -4.7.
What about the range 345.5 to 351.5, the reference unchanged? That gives 0.0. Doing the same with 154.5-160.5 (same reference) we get -6.0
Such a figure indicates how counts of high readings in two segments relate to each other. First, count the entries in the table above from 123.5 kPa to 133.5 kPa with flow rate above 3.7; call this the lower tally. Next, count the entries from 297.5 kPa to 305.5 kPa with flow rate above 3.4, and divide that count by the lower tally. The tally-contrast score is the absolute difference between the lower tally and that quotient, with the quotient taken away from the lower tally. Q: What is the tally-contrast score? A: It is 9.9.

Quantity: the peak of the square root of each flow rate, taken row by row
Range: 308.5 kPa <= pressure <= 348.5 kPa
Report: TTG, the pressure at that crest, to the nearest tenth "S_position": 338.0 kPa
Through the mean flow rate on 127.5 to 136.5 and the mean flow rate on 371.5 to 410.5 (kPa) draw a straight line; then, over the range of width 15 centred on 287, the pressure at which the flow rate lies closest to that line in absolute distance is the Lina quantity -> 293.0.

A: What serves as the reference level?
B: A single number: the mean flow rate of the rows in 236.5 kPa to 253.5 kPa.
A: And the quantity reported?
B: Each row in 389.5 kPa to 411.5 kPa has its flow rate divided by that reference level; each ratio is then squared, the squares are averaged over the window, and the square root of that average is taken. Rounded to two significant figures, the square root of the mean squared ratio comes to 0.94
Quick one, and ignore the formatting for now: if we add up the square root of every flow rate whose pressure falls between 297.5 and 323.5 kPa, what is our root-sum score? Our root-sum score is 47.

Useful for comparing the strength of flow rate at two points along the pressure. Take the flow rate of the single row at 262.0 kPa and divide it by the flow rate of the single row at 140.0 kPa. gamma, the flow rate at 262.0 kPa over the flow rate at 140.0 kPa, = 0.51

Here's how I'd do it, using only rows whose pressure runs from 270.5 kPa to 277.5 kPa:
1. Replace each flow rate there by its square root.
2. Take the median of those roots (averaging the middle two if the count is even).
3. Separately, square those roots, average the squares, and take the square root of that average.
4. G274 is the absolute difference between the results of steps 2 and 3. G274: 0.0071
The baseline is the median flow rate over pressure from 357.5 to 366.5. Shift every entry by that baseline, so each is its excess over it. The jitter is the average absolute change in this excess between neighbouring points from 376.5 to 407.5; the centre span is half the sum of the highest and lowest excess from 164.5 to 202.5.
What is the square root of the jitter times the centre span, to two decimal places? 0.35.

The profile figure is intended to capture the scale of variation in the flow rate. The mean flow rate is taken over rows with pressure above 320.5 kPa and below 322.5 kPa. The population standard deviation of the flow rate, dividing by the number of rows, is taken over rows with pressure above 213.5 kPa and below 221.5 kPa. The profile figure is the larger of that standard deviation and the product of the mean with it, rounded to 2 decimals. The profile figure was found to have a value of 0.74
